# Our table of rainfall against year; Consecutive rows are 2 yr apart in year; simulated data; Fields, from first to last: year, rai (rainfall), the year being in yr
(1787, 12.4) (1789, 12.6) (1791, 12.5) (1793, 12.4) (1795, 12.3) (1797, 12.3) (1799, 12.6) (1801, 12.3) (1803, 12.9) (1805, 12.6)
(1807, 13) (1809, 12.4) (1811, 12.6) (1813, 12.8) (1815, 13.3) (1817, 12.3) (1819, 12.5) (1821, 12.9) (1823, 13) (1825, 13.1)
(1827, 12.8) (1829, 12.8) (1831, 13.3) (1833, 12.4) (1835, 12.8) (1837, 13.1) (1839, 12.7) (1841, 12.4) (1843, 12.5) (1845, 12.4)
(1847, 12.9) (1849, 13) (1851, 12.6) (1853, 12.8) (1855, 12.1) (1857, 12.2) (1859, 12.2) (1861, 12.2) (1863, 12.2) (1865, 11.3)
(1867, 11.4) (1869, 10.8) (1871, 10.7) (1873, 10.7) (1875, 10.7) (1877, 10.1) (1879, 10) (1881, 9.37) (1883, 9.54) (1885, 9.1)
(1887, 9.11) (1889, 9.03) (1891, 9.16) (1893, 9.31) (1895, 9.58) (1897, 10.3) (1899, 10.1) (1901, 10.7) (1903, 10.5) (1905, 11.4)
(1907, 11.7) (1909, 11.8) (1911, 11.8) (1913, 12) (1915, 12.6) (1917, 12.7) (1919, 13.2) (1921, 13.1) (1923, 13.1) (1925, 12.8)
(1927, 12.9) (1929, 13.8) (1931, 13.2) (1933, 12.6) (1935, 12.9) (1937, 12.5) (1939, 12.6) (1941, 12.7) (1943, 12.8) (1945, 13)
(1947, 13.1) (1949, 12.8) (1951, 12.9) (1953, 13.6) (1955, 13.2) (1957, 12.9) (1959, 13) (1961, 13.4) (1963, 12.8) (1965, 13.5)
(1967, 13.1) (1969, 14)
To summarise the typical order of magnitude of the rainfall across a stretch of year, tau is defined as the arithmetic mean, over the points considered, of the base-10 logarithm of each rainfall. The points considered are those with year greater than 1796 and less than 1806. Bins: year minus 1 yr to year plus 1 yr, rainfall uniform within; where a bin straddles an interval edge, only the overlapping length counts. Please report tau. 1.10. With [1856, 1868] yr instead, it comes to 1.08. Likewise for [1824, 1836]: 1.11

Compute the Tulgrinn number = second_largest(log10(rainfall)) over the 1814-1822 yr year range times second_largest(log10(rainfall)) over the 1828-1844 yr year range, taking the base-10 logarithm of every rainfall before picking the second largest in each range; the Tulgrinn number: 1.24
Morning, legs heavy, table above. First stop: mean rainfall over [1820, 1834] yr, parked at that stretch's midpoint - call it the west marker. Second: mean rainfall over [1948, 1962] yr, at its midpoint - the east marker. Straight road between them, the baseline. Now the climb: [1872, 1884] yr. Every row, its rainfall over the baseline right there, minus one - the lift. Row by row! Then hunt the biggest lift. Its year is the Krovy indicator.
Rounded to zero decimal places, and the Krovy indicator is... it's 1873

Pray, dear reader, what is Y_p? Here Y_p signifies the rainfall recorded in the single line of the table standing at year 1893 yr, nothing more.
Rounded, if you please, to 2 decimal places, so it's 9.31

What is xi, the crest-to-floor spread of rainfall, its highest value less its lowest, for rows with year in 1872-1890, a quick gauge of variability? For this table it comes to 1.7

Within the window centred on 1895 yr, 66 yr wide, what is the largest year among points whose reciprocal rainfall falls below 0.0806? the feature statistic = 1927 yr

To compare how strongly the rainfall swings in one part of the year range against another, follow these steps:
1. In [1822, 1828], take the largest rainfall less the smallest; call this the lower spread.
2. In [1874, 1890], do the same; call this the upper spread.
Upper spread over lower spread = 5.6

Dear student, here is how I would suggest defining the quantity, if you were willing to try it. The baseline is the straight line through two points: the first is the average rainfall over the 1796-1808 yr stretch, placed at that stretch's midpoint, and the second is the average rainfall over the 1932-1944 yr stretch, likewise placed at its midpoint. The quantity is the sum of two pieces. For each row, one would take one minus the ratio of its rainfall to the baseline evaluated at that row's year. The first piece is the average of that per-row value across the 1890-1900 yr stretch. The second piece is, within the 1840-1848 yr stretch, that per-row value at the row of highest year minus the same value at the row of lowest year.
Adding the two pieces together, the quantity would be 0.20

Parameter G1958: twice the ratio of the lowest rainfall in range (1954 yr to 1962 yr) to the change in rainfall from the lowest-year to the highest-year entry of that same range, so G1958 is 129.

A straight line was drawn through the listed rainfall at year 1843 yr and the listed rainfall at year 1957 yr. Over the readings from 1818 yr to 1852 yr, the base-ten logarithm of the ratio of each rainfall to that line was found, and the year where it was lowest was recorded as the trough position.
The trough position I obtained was 1845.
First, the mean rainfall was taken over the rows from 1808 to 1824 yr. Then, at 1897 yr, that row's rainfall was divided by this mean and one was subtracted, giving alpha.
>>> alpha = -0.19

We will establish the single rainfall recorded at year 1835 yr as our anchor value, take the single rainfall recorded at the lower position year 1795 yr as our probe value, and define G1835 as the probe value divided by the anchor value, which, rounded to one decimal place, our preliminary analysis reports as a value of 1.0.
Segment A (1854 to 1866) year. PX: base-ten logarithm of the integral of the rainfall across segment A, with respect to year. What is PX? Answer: 2.16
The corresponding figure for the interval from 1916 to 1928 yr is 2.19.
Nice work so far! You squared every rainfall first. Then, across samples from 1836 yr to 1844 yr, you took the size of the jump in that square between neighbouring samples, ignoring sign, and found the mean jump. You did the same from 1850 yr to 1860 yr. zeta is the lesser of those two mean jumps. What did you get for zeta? 6.2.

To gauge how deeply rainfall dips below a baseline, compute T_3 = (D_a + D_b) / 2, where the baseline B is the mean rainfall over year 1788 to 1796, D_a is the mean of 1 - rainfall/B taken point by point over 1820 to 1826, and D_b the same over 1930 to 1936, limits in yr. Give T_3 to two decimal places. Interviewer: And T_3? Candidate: -0.04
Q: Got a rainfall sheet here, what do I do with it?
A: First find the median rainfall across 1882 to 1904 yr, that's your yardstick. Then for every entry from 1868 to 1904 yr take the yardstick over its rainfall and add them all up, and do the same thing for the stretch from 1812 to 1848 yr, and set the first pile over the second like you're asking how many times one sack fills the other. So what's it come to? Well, 1.29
